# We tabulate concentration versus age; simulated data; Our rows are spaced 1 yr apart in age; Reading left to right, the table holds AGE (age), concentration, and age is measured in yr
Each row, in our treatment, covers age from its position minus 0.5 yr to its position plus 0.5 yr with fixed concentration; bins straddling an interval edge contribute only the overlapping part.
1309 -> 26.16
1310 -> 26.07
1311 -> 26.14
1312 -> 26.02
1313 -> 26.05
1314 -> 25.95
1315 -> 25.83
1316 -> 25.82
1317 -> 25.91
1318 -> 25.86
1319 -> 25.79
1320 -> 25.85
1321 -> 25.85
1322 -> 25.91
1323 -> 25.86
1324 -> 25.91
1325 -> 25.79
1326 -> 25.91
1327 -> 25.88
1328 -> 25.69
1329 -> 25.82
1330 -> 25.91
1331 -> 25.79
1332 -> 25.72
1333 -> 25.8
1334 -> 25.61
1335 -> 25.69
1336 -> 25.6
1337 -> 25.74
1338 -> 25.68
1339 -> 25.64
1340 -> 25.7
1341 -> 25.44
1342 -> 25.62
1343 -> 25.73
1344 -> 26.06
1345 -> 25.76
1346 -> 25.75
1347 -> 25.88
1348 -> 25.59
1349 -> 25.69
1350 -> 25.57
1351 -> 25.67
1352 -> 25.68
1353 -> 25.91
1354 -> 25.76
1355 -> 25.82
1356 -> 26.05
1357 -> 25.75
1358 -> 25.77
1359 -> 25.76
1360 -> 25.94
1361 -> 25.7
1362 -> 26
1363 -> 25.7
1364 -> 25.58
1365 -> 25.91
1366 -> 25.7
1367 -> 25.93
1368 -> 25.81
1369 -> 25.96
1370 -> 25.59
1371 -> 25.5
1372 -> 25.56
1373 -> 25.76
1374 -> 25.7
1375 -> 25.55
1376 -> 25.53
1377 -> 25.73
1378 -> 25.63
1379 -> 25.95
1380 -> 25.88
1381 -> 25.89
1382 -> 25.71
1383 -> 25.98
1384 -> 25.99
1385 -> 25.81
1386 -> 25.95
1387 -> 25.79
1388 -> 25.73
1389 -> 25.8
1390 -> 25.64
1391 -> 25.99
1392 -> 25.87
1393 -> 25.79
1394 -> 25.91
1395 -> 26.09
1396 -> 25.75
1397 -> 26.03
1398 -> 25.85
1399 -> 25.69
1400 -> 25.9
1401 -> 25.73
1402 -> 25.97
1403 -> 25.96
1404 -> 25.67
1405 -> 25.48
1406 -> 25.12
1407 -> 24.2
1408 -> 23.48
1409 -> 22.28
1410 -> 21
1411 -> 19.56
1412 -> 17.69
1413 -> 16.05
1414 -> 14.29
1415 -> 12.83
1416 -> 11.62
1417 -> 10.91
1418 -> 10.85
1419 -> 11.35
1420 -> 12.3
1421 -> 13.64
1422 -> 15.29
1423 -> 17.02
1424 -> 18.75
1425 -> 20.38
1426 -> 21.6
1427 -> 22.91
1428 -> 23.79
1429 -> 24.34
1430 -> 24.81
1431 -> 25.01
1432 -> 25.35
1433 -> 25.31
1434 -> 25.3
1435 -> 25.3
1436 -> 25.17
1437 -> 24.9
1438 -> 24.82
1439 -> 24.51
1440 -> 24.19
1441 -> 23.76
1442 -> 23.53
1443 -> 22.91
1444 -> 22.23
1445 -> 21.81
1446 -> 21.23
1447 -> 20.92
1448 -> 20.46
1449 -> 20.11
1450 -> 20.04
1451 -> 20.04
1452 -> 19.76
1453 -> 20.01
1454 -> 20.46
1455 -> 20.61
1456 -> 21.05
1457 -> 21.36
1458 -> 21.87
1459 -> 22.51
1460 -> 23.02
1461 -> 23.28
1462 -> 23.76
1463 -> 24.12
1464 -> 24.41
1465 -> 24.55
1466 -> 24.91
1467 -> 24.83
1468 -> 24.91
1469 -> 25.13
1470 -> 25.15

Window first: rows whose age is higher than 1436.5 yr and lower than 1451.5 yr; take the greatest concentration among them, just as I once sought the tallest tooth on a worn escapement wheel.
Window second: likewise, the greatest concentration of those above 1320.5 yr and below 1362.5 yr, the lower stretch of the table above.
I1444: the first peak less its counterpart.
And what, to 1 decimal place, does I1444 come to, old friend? -1.2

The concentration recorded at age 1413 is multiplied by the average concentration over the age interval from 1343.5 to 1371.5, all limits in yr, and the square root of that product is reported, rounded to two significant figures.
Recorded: 20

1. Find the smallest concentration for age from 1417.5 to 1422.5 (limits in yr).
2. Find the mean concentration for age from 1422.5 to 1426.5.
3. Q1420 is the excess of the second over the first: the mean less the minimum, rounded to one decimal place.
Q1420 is 8.6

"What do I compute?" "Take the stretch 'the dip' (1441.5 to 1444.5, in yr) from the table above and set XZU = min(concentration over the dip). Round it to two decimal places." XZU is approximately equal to 22.23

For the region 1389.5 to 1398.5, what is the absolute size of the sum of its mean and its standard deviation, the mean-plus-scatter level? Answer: 26.0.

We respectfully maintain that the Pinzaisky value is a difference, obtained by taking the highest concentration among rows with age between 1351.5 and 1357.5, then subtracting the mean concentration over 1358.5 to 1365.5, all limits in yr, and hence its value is 0.25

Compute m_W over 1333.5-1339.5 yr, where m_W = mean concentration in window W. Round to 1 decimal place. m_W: 25.7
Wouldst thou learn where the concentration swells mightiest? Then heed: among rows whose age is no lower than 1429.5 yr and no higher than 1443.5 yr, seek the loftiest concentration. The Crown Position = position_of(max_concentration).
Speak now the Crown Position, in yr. 1432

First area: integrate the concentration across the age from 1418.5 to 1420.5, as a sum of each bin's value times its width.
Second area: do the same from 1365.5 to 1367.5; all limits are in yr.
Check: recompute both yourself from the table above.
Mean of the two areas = 38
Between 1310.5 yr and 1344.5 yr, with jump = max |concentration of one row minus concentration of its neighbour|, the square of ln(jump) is 1.2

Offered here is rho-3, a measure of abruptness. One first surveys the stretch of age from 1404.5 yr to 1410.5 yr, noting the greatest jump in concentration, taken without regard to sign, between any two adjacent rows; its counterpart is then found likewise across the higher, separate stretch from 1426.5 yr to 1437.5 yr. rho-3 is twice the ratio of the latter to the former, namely 1.4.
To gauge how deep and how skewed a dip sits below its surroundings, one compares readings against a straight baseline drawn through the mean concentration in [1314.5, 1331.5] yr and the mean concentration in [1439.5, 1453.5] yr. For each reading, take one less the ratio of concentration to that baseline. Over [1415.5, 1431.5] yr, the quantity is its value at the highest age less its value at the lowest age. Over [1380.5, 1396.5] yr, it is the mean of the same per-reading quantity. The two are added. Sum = -0.7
